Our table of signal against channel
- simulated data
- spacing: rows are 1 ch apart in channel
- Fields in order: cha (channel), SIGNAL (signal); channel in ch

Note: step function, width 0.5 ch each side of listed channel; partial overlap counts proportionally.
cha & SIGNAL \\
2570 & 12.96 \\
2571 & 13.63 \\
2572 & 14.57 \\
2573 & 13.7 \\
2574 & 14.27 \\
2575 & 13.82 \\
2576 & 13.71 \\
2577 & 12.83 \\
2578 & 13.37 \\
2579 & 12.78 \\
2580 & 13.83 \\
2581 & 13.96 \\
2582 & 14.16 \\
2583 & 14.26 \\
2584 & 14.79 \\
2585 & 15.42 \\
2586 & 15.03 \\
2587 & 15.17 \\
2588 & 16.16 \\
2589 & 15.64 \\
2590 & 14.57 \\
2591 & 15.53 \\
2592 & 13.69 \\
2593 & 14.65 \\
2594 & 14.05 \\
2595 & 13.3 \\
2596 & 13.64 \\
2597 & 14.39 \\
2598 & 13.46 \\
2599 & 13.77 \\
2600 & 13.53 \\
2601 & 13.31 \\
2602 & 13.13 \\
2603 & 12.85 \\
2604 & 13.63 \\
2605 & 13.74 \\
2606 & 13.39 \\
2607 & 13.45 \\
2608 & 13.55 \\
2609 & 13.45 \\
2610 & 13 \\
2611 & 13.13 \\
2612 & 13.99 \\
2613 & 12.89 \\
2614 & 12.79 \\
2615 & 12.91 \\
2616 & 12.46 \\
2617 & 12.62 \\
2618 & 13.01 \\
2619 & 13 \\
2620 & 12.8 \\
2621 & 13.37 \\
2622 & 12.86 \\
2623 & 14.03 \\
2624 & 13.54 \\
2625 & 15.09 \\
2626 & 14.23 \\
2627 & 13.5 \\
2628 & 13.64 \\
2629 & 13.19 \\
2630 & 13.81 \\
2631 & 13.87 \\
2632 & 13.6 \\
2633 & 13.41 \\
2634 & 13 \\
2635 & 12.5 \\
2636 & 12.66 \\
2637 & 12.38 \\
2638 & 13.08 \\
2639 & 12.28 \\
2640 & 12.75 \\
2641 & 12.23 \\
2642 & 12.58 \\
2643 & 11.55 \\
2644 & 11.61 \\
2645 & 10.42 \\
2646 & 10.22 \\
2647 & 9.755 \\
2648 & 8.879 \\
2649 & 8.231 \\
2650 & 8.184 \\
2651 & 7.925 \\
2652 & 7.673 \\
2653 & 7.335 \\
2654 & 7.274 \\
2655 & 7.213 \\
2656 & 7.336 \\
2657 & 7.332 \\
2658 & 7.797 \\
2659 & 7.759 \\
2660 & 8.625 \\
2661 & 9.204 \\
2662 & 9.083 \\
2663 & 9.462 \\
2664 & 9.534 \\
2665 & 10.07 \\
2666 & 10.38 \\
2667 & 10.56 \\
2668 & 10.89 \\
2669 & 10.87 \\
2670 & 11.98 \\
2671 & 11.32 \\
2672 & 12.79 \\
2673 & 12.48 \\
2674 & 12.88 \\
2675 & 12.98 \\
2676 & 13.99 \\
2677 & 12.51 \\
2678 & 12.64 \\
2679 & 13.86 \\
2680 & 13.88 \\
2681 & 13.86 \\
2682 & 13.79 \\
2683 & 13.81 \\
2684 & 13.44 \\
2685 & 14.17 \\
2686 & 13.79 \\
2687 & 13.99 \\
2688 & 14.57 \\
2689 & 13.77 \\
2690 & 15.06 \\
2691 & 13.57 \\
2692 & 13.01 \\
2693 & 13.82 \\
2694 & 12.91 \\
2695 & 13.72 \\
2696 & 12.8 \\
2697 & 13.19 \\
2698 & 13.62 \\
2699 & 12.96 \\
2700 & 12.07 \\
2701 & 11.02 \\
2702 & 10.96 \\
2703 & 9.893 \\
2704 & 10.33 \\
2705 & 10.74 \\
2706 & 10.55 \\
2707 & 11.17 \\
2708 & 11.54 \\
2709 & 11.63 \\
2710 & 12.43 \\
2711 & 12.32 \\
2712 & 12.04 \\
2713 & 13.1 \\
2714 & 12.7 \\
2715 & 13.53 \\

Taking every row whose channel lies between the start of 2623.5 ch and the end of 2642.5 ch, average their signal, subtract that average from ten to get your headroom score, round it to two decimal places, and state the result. -3.23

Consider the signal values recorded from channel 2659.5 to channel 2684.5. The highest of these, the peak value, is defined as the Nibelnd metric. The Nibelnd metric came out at 13.99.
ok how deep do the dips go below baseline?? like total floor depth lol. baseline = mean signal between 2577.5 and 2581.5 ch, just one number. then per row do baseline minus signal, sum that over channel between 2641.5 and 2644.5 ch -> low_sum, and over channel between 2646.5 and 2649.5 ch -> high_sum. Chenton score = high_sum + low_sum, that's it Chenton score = 18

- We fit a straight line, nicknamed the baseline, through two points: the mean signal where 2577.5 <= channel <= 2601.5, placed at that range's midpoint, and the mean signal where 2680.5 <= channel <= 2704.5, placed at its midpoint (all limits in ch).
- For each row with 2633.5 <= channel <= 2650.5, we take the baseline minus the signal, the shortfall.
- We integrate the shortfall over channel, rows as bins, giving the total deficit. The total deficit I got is 40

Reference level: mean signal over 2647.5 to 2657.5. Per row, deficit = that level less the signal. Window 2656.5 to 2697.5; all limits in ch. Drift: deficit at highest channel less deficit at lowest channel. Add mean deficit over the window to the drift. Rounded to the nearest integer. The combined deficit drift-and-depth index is -10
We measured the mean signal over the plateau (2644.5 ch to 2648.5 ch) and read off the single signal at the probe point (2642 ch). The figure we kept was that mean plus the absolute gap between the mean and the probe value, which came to 12.6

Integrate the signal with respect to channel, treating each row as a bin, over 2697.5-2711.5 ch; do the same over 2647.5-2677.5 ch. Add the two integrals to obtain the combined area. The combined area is 454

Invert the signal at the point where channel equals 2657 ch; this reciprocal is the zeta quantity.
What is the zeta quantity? 0.14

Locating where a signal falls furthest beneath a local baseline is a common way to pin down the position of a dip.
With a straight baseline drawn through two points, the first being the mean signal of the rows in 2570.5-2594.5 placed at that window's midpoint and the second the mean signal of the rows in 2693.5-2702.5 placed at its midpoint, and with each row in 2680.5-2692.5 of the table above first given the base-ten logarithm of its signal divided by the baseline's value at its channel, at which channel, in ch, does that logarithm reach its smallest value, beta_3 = 2692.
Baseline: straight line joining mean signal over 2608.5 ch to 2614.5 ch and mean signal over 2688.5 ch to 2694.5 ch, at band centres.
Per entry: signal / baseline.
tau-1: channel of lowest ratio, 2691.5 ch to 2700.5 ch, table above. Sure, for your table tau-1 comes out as 2700 ch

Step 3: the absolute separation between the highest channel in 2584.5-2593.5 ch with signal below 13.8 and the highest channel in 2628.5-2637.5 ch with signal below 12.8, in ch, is 45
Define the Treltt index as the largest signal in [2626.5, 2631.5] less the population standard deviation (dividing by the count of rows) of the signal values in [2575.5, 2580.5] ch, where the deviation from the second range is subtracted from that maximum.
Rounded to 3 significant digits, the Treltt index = 13.4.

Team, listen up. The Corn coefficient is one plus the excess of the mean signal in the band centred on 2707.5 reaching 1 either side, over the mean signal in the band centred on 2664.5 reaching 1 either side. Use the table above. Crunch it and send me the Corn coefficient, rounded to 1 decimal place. 2.6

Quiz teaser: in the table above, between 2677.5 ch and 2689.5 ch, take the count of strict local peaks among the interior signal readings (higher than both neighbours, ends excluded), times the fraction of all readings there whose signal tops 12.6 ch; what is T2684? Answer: 4.0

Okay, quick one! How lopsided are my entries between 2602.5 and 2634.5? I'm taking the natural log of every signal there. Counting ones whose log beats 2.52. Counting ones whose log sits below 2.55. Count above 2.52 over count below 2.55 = 8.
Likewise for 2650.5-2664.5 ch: 0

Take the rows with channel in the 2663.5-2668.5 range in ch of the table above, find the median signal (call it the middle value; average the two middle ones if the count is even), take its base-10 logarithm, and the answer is 1.02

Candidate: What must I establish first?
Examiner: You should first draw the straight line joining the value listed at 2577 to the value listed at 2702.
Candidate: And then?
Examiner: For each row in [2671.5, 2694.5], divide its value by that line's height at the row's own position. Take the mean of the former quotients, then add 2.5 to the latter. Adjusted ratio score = 3.71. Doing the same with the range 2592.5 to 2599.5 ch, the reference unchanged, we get 3.61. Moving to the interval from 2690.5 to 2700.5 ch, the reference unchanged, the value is 3.69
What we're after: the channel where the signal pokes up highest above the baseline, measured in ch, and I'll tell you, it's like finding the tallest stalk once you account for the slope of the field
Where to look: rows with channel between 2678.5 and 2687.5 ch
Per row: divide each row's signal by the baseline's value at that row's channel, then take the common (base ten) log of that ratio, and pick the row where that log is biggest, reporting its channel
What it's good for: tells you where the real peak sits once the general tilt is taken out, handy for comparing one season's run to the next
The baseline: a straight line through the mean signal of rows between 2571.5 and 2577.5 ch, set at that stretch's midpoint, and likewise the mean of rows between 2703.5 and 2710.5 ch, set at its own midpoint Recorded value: 2685 ch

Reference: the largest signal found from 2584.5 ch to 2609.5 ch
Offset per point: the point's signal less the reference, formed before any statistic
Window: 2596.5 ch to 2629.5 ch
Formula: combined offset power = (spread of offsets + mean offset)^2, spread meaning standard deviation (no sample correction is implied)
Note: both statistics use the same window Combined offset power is 5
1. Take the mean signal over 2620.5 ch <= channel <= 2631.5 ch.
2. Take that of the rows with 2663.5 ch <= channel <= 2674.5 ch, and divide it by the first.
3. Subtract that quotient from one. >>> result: 0.18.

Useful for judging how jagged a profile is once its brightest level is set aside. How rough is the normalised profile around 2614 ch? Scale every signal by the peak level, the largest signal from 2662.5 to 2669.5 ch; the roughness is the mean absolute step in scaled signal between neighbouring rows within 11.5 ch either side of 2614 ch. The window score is 0.041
